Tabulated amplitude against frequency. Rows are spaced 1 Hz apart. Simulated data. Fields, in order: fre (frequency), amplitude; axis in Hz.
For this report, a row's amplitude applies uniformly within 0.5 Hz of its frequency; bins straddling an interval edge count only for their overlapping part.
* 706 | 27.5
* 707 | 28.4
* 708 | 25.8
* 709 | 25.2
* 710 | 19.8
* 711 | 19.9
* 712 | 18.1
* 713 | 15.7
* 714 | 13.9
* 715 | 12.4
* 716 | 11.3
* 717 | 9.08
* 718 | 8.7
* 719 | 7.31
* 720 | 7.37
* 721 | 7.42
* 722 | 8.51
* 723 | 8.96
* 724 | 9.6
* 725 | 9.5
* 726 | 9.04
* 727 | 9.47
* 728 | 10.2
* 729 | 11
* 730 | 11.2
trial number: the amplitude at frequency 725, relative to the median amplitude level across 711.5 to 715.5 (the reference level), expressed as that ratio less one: -0.36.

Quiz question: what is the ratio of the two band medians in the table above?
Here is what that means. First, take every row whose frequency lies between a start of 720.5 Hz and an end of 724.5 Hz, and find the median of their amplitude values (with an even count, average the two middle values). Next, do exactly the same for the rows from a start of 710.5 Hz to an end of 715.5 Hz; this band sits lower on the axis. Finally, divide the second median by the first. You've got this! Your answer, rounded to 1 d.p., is 1.8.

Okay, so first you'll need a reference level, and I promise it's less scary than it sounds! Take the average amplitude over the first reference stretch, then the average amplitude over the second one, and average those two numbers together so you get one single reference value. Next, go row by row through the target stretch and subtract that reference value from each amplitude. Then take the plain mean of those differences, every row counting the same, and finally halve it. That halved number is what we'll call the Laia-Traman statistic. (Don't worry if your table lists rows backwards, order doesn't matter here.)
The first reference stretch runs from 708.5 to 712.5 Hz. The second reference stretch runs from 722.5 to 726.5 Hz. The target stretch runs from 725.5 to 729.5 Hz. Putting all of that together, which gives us -2.5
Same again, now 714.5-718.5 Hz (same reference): -2.3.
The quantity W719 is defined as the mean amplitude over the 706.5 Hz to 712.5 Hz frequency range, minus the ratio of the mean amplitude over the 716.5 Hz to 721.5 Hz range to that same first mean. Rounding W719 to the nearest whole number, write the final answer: 23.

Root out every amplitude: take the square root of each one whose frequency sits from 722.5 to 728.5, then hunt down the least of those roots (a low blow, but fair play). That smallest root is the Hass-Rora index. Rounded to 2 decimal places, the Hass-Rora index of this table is 2.99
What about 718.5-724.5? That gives 2.70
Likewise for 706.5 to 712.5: 4.25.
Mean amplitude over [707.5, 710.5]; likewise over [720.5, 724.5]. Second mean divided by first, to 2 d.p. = 0.37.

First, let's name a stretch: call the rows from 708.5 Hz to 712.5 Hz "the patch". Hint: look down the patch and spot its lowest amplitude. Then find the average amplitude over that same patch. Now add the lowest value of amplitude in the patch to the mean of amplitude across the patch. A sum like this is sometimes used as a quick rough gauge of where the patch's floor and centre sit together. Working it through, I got 39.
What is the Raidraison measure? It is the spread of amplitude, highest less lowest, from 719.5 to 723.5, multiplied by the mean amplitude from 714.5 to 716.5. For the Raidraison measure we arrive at 19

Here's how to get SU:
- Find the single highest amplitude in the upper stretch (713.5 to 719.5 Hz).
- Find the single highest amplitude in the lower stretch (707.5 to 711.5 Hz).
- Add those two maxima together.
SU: 39.7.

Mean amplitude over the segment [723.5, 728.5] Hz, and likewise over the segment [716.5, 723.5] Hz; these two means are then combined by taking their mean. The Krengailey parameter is 8.9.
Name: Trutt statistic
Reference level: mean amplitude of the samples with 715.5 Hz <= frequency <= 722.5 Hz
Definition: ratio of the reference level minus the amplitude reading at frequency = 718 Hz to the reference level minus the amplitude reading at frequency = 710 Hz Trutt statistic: 0.02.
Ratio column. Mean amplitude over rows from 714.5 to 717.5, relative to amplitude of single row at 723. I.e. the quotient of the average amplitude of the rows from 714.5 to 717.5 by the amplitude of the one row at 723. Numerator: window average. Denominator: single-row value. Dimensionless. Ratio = 1.22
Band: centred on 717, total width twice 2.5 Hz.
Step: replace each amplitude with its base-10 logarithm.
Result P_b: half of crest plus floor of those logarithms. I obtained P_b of 0.98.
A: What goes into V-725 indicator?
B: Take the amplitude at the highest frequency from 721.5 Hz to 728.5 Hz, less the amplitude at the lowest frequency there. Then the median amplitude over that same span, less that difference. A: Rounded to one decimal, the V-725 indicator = 7.8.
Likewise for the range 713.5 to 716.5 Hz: 15.0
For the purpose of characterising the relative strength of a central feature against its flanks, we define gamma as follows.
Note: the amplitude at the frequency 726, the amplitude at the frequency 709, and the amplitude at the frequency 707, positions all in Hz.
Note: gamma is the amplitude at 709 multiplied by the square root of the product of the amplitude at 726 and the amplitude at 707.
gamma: 404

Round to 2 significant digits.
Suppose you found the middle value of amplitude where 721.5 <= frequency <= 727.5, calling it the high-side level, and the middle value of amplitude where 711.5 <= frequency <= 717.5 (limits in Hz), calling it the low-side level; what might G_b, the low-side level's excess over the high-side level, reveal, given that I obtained 3.9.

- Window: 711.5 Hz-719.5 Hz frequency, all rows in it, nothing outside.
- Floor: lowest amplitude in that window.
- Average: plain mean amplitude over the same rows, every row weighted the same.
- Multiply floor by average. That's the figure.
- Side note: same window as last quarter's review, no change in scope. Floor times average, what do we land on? 88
